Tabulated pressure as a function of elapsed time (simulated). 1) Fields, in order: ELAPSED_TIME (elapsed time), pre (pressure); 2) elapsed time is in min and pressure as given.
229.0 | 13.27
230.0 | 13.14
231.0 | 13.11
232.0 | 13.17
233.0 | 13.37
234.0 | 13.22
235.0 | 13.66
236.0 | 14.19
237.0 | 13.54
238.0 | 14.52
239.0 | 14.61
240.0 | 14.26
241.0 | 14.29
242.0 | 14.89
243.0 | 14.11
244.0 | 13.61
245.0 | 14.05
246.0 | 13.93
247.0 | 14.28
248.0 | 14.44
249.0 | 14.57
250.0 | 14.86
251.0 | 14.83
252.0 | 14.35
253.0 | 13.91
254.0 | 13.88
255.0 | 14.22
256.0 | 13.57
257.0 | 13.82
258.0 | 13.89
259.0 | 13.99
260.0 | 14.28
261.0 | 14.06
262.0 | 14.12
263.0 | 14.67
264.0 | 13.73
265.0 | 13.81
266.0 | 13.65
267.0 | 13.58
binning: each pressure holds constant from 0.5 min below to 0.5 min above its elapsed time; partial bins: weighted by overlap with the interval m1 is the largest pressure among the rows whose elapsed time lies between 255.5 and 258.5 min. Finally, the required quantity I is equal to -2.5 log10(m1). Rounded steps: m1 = 13.89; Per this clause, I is -2.86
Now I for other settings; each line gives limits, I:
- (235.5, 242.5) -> -2.93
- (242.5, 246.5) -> -2.87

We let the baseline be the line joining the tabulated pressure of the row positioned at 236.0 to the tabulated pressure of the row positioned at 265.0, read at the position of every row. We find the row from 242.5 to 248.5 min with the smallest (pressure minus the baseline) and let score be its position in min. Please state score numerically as 244.0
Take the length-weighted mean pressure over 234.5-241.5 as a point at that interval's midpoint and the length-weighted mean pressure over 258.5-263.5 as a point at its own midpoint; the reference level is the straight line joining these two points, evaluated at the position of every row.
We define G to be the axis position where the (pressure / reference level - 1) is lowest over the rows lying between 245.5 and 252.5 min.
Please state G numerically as 246.0 min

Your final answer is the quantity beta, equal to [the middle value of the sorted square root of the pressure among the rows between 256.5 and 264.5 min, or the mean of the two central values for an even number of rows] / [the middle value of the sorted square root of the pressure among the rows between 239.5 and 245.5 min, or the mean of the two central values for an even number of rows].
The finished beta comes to 0.99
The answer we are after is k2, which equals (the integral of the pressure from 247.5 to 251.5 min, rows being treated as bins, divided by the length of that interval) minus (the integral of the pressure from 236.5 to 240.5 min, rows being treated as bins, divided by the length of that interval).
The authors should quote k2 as 0.44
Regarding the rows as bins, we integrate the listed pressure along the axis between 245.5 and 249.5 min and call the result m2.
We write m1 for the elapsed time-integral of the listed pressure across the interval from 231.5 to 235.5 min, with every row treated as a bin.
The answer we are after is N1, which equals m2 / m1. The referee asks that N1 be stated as 1.07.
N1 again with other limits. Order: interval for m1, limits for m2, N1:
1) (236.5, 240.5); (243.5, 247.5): 0.98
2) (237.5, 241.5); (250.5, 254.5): 0.99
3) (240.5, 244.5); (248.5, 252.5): 1.03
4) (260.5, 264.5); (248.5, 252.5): 1.04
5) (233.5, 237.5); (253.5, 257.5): 1.02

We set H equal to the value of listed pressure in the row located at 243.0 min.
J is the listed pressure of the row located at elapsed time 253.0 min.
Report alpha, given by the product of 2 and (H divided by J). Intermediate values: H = 14.11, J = 13.91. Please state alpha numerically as 2.03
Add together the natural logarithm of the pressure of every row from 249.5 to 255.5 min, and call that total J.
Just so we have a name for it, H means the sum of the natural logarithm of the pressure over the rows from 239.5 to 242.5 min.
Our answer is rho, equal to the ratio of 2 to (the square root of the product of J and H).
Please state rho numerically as 0.18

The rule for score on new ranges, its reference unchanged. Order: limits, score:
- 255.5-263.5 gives 256.0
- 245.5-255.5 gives 246.0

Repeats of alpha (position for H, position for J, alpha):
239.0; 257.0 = 2.11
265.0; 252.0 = 1.92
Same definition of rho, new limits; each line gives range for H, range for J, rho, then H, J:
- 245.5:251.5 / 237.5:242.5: 0.14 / 16.0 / 13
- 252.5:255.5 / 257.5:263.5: 0.18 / 7.9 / 16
